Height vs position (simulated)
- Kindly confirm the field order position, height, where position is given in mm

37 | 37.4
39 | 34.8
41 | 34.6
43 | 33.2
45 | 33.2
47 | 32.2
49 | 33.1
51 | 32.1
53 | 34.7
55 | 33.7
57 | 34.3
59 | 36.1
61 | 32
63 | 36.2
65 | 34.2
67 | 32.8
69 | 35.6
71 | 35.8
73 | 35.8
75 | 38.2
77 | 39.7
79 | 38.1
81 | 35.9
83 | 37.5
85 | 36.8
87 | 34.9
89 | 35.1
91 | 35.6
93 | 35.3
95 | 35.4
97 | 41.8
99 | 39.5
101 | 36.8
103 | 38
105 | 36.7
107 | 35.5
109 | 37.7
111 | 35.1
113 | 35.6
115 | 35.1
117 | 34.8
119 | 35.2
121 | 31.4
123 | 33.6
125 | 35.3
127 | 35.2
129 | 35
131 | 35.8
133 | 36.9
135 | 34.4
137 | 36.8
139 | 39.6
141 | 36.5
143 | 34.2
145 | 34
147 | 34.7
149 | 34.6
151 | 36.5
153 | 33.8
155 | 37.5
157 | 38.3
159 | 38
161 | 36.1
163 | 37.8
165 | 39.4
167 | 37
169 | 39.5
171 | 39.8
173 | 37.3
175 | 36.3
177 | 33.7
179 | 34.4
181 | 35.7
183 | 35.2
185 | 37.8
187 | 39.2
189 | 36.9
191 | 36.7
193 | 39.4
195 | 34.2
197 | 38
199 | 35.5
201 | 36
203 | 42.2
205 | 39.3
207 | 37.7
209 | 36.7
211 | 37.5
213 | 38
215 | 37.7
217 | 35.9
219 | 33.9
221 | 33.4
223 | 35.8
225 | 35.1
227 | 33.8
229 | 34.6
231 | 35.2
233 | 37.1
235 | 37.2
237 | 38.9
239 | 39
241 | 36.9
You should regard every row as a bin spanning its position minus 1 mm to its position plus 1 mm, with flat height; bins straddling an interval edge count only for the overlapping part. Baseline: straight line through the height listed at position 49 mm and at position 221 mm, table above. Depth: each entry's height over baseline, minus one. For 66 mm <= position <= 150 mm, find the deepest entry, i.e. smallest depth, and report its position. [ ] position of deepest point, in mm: 121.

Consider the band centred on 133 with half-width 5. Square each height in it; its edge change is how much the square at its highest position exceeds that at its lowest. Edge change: 129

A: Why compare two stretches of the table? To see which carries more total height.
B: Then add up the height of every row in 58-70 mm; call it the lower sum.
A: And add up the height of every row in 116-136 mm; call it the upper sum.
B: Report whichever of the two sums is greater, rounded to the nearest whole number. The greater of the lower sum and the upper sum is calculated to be 348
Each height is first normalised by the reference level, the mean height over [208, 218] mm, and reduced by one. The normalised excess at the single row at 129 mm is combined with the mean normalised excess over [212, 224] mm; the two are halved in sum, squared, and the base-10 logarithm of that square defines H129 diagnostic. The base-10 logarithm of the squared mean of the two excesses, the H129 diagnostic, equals -2.6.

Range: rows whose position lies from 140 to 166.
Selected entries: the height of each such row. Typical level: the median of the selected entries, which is 36.5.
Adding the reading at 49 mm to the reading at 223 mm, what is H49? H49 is 69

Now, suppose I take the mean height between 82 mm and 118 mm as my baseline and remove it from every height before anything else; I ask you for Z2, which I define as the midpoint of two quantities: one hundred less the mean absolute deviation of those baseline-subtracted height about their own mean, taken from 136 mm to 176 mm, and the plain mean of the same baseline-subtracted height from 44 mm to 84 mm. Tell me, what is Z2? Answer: 48.5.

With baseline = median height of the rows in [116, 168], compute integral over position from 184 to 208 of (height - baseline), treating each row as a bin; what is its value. 53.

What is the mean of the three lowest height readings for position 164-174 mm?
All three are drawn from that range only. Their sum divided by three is 37.9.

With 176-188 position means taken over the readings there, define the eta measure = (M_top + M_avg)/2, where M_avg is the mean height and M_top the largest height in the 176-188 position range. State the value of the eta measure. 38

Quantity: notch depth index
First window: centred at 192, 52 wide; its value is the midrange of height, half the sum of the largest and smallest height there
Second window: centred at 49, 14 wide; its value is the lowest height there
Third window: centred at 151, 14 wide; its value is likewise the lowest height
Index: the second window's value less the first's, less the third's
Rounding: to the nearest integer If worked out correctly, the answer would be -40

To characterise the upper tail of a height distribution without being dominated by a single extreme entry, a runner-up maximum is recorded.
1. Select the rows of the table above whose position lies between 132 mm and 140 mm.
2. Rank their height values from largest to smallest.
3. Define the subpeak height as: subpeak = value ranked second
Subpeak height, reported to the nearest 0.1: 36.9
